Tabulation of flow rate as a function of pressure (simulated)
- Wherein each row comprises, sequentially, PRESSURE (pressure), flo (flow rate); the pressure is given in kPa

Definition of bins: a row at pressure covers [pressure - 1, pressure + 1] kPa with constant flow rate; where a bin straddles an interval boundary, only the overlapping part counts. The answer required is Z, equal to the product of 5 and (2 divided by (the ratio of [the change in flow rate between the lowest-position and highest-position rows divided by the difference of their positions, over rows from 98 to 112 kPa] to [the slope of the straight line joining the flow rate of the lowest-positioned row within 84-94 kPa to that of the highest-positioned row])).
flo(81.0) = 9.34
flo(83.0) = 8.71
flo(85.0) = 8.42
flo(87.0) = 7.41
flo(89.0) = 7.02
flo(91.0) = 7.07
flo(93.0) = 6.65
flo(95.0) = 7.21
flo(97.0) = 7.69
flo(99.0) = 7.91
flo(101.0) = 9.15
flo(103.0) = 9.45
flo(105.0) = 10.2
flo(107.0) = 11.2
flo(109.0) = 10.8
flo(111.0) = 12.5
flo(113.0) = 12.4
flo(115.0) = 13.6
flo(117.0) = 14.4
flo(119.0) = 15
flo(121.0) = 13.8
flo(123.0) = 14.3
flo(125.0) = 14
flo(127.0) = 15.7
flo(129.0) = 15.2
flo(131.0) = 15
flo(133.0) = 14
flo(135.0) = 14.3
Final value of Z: -6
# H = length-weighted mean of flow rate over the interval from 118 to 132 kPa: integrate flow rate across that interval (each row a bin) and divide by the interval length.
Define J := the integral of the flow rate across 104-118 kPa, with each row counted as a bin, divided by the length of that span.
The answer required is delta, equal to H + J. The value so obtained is 27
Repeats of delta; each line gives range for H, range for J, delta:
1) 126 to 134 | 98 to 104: 24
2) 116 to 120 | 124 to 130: 30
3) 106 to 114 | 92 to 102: 19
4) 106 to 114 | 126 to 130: 27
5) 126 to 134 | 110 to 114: 27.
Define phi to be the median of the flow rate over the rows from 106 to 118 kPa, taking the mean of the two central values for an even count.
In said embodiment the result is 12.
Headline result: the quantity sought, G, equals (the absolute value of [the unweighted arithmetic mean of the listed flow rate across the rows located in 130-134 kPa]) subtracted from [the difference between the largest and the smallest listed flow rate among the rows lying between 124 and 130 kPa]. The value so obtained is -13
